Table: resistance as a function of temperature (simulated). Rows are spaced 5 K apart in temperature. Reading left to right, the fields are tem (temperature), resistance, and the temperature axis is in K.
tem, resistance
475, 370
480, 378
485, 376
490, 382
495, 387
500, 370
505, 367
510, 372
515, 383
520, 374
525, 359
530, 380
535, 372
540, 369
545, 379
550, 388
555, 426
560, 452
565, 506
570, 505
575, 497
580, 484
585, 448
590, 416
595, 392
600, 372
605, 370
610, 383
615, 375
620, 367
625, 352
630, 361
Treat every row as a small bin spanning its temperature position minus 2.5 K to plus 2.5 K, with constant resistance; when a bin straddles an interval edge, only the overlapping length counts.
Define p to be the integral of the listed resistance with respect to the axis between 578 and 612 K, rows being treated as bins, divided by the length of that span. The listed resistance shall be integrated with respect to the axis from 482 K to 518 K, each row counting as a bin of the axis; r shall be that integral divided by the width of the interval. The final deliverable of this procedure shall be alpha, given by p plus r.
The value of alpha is 785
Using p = 409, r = 377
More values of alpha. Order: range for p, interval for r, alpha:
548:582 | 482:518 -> 843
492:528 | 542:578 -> 823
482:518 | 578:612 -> 785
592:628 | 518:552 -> 748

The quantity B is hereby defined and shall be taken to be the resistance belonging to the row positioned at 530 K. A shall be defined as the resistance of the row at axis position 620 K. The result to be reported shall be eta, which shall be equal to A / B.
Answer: 0.97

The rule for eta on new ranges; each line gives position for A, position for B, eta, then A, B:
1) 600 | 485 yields 0.99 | 372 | 376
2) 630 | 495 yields 0.93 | 361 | 387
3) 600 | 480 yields 0.98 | 372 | 378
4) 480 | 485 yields 1.01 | 378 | 376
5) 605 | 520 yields 0.99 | 370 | 374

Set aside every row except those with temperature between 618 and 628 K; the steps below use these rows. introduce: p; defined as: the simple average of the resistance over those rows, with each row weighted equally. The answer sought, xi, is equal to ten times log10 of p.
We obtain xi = 25.6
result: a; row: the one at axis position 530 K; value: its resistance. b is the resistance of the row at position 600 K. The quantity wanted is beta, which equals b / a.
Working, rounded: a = 380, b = 372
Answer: 0.98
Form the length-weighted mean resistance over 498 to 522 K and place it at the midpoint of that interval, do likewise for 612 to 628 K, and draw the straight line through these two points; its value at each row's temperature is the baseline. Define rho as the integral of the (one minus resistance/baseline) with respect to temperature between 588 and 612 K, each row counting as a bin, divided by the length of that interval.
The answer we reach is -0.05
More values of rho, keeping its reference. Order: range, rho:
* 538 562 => -0.09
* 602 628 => -0.01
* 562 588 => -0.32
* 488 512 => 0.00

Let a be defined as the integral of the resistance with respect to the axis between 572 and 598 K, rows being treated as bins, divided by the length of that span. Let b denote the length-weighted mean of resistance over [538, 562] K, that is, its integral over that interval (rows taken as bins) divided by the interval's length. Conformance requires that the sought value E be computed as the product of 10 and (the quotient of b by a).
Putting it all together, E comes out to 9.0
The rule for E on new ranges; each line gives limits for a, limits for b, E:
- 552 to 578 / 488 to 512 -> 7.9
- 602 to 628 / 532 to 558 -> 10.5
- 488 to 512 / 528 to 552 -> 10.0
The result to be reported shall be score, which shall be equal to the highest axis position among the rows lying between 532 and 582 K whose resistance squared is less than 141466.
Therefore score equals 540 K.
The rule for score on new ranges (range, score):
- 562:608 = 605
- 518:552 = 540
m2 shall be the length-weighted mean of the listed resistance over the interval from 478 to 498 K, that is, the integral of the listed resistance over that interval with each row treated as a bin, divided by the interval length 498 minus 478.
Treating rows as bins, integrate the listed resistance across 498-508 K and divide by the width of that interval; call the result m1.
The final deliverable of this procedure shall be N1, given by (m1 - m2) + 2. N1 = -10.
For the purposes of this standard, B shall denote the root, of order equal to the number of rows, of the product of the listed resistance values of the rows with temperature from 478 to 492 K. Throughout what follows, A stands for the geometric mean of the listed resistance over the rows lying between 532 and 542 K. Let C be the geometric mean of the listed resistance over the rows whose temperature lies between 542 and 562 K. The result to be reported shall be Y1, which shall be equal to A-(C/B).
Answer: 369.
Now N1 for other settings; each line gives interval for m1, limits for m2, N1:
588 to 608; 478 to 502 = 10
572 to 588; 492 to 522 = 102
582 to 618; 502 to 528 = 25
